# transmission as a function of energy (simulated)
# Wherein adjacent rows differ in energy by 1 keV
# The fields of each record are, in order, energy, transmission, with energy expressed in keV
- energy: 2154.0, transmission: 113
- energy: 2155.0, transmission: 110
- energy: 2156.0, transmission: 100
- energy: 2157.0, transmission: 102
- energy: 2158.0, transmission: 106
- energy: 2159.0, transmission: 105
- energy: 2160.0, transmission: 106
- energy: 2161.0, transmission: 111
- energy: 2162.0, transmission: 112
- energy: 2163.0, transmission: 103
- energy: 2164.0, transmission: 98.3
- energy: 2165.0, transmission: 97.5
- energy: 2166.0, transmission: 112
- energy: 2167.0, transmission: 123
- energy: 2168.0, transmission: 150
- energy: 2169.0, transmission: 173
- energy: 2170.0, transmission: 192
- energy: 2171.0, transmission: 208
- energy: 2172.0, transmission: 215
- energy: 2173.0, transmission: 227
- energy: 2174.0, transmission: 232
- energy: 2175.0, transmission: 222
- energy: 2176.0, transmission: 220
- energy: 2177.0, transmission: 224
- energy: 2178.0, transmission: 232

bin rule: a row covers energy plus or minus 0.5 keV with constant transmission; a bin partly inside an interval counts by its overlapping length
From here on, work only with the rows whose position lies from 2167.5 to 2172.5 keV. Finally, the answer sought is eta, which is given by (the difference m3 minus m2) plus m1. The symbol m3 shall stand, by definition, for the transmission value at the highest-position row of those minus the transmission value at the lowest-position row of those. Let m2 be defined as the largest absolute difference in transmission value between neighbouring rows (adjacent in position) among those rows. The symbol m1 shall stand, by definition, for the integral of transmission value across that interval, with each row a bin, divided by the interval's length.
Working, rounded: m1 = 188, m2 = 23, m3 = 65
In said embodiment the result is 230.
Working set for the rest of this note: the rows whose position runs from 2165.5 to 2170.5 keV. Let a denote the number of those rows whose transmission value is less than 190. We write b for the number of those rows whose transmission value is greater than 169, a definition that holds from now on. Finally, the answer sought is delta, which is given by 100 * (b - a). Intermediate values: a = 4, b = 2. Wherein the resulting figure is -200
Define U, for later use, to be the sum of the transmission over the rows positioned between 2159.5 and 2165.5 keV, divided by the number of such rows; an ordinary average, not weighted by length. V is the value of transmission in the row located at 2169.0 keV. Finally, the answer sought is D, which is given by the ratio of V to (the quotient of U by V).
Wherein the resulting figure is 286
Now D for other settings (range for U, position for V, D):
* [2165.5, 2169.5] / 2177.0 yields 360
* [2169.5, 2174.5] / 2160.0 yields 52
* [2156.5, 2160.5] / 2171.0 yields 413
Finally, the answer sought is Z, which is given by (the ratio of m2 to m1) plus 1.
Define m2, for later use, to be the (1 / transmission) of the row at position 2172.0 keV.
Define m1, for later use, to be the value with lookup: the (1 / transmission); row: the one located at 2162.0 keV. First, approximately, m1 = 0.0089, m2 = 0.0047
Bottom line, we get 1.52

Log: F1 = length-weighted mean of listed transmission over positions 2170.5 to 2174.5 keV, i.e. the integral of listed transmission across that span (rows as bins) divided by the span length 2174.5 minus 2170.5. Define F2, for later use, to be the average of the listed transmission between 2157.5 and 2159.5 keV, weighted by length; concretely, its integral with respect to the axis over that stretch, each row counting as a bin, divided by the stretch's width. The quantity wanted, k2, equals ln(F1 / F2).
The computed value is 0.7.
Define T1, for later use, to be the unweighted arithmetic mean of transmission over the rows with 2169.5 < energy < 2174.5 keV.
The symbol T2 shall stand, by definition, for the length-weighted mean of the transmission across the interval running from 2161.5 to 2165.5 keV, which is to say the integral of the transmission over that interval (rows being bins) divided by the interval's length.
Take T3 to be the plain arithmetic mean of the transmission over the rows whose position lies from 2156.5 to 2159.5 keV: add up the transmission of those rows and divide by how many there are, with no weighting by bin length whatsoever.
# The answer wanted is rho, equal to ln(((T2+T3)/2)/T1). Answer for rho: -0.7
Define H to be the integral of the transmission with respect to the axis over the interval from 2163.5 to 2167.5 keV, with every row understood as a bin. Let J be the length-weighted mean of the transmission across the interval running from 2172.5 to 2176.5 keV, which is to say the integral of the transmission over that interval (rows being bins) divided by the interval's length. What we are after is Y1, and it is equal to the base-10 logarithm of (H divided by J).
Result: 0.3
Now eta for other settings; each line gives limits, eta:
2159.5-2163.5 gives 96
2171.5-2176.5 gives 216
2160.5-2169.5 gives 155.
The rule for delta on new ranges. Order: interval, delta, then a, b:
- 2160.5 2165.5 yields -500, 5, 0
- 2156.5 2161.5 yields -500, 5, 0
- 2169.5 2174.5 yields 500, 0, 5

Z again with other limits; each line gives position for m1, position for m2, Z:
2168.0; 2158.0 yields 2.42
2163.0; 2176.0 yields 1.47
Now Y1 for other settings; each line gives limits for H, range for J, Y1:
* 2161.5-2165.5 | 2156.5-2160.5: 0.6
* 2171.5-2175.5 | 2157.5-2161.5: 0.9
